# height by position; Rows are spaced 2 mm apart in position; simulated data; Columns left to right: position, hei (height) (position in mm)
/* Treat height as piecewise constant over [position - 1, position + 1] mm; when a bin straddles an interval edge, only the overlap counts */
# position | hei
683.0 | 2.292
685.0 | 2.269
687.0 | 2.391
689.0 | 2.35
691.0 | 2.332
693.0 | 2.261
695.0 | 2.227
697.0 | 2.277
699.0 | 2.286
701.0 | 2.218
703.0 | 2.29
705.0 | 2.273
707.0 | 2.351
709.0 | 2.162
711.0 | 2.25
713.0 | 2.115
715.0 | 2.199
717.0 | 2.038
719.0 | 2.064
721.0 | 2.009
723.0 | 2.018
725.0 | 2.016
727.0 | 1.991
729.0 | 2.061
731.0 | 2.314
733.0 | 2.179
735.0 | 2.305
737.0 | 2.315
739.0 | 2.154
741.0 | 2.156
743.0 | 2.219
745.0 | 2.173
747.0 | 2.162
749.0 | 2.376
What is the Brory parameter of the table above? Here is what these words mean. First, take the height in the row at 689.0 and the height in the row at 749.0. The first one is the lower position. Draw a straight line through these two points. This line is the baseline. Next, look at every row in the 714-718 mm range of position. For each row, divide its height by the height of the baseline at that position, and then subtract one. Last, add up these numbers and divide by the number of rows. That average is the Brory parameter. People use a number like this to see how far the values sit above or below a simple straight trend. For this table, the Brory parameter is -0.10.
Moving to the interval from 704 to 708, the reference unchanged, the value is -0.02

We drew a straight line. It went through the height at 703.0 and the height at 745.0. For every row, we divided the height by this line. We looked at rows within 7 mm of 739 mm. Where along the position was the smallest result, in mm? 739.0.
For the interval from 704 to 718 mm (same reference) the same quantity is 717.0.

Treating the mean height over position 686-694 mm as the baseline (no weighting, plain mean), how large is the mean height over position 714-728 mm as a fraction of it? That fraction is 0.88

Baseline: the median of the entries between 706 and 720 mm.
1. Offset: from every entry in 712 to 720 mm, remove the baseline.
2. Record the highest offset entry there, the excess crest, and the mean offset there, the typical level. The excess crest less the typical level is 0.095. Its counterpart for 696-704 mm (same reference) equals 0.022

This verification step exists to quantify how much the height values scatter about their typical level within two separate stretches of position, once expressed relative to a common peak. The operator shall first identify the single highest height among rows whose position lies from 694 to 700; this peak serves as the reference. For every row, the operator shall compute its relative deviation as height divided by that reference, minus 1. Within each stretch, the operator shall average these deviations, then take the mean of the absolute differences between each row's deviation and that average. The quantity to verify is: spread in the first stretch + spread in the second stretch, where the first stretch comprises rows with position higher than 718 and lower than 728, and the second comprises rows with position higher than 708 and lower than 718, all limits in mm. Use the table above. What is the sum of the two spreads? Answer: 0.034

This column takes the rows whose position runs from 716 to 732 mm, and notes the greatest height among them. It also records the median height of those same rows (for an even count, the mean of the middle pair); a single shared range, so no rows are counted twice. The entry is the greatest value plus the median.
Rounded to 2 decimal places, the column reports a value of 4.34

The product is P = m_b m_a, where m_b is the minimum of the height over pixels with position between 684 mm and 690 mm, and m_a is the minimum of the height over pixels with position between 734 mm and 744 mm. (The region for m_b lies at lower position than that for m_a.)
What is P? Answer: 4.89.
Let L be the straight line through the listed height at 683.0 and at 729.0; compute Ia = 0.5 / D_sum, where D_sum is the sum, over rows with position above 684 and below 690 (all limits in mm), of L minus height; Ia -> -2.6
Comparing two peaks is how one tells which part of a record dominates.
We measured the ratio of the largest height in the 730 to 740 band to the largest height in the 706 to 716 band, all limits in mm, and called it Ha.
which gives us 0.98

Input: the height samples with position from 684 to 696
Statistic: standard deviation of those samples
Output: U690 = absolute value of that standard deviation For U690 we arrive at 0.06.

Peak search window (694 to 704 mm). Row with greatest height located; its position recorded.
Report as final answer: 703.0 mm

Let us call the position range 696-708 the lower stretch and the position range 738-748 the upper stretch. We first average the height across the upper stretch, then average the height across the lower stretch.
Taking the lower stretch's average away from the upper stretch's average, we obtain -0.11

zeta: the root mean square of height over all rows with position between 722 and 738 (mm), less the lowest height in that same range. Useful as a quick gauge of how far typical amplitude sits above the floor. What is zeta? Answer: 0.16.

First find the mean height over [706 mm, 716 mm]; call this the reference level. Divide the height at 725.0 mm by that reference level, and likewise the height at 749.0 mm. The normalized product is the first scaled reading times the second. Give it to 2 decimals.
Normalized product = 0.98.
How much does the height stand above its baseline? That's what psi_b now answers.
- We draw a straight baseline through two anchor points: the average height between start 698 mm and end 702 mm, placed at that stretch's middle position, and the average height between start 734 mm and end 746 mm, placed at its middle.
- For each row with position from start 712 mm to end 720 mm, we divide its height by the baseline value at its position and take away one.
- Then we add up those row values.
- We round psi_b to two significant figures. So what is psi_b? -0.24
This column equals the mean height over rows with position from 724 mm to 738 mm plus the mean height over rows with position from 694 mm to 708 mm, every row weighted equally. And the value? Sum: 4.44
